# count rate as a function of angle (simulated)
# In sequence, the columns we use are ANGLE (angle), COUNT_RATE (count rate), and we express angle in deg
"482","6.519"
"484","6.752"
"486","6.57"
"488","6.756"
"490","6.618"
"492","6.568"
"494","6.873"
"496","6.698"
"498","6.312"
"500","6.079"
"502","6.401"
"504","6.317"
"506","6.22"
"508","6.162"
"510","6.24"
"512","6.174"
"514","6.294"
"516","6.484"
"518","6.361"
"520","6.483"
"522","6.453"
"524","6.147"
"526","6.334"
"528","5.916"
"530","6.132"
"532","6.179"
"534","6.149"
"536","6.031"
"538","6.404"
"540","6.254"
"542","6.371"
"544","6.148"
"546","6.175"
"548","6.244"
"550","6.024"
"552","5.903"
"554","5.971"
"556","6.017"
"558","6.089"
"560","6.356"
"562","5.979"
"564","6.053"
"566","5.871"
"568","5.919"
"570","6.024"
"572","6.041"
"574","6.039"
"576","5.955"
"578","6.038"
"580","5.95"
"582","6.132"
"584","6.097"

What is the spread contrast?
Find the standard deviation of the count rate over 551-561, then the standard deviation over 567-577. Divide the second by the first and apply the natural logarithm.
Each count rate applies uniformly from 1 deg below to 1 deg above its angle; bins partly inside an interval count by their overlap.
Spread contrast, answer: -1.15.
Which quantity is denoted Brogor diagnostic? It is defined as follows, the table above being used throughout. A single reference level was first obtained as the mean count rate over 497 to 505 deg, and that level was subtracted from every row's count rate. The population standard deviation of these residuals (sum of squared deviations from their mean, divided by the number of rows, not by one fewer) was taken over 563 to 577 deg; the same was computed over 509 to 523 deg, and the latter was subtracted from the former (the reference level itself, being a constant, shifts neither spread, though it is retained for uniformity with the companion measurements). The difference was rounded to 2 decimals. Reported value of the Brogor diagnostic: -0.05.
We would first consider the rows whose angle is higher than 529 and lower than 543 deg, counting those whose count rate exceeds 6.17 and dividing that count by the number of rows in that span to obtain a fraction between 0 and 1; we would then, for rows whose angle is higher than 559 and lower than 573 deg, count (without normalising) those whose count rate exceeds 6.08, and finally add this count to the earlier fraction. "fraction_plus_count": 1.6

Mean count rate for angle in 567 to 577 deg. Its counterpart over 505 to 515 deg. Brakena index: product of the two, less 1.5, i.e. 35.8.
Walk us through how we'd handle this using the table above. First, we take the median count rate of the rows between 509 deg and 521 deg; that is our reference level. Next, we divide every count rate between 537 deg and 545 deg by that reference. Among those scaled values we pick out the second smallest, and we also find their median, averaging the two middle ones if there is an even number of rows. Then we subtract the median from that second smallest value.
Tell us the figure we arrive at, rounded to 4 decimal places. -0.0092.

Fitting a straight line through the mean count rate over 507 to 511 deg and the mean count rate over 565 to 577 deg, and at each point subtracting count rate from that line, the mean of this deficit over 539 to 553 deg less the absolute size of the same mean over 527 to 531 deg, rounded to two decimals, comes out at -0.20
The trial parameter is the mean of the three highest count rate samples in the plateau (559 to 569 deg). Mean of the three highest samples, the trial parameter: 6.1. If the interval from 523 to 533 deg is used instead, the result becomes 6.2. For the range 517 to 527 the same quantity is 6.4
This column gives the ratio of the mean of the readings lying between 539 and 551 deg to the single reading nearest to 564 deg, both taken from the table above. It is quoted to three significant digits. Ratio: 1.02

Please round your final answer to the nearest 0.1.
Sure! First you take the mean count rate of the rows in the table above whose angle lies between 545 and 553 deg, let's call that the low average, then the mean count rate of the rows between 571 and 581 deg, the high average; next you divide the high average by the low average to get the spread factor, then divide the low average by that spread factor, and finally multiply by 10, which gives 61.7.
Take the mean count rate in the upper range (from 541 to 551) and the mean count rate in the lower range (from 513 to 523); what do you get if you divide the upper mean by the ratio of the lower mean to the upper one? 5.98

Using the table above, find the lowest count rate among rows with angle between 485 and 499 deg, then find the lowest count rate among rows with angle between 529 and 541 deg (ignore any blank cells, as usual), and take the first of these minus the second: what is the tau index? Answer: 0.28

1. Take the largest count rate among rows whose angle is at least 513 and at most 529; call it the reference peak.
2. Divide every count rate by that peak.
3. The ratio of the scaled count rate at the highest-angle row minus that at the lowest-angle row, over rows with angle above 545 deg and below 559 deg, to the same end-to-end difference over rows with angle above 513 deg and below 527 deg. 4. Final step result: -2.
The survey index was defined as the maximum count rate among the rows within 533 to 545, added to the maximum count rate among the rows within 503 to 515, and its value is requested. 12.72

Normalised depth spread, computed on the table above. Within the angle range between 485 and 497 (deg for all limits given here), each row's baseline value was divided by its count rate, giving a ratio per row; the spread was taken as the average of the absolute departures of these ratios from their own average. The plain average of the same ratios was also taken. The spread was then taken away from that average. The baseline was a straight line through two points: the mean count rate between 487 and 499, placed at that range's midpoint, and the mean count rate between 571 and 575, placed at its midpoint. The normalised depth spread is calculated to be 0.980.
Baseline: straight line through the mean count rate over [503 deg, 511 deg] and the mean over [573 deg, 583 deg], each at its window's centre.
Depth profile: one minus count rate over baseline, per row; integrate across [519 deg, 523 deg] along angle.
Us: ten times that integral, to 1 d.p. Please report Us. -1.8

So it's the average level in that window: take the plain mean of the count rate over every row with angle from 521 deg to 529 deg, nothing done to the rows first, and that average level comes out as 6.21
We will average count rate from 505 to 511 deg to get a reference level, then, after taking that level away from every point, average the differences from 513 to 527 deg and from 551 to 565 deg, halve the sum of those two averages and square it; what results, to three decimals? 0.000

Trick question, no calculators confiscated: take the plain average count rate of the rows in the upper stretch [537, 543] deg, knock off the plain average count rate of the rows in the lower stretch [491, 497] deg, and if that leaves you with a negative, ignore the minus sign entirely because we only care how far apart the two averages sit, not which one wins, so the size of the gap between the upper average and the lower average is 0.37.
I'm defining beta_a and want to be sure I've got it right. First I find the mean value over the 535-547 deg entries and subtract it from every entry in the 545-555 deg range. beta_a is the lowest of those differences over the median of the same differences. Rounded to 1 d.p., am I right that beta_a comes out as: 1.6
